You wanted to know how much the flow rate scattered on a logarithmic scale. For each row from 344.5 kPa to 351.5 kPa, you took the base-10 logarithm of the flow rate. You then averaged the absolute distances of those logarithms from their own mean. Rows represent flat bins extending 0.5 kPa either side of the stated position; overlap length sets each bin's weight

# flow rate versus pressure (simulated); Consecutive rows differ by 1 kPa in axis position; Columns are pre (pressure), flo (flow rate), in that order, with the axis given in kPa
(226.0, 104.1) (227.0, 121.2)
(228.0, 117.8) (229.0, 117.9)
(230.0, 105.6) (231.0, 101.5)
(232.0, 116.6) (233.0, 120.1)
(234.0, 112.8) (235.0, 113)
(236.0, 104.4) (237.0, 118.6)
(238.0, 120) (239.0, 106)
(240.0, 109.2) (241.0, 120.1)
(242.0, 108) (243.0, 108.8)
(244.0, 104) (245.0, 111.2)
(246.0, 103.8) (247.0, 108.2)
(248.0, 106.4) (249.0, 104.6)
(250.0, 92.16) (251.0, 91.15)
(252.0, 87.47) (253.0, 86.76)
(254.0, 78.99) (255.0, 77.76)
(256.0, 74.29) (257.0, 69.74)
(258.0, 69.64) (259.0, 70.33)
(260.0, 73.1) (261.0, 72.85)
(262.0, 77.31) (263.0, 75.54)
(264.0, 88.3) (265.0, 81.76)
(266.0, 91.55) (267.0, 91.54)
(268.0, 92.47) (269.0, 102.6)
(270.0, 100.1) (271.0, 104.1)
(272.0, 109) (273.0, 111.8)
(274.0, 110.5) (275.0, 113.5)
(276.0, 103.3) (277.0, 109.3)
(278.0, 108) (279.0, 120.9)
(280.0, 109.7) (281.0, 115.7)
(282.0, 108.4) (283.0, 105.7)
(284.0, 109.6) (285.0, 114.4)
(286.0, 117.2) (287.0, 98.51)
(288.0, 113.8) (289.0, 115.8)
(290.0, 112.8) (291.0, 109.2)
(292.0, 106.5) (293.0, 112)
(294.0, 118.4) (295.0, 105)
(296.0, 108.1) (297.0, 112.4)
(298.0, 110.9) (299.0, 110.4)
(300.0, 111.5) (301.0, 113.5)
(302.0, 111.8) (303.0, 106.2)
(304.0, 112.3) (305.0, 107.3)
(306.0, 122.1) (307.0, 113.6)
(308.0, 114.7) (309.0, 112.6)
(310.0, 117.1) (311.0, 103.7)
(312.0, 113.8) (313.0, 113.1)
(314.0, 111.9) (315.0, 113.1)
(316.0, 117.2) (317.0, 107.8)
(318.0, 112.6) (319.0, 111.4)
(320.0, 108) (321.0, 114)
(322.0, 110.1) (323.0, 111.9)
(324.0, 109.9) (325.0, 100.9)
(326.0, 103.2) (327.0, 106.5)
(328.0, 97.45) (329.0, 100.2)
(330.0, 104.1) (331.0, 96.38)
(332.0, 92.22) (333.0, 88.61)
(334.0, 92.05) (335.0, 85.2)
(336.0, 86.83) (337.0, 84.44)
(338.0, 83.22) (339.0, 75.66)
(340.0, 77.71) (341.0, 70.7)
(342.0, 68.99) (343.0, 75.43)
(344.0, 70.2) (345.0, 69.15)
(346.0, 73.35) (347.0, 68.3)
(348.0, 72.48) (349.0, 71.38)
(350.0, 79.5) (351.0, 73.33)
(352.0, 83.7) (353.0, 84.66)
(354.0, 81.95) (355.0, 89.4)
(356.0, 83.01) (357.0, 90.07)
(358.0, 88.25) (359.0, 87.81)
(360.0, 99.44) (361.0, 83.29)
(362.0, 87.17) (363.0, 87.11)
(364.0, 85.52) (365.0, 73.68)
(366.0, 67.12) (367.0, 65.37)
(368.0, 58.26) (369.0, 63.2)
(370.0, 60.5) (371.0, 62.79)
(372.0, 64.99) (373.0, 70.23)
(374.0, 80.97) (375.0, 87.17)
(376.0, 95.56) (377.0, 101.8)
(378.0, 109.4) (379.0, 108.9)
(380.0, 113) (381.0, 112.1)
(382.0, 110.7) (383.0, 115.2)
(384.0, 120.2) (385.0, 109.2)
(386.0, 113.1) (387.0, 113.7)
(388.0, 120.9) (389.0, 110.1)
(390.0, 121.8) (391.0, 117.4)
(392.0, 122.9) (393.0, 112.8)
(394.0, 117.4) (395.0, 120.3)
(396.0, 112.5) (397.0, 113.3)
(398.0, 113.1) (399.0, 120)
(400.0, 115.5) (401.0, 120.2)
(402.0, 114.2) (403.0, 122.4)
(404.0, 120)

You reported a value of 0.0148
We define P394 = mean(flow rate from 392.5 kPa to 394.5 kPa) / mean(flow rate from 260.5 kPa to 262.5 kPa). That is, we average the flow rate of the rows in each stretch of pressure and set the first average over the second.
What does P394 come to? 1.53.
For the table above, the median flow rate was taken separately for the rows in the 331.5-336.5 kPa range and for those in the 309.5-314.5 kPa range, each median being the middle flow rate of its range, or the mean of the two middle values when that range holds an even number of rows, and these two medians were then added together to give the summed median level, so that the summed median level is 202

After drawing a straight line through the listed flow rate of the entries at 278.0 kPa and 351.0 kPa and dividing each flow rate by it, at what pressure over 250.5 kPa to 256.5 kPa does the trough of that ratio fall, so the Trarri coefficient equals 256.0 kPa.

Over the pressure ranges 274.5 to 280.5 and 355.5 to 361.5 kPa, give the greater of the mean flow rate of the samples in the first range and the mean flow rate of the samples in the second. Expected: 110.8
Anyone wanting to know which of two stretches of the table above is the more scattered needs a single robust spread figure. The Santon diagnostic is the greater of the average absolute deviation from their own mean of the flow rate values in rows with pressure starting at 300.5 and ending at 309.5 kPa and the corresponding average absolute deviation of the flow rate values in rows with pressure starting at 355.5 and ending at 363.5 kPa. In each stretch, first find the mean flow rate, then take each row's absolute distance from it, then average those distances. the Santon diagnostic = 3.2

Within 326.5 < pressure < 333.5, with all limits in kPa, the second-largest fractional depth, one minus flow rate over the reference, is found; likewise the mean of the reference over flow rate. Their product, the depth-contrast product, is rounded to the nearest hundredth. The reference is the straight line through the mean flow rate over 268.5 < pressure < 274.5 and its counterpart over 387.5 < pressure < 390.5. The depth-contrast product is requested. 0.20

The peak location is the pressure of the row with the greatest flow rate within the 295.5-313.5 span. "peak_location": 306.0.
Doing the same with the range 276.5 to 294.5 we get 279.0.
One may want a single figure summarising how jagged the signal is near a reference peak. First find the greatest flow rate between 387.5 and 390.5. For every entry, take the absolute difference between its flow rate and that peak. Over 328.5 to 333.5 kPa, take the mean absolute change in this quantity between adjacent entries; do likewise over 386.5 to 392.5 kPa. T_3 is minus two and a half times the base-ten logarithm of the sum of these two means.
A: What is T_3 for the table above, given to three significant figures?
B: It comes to -2.73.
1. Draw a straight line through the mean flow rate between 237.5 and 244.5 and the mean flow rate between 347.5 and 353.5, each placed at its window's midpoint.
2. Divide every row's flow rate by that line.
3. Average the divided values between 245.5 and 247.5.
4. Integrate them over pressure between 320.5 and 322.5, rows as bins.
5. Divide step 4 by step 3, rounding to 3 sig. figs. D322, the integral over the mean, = 2.67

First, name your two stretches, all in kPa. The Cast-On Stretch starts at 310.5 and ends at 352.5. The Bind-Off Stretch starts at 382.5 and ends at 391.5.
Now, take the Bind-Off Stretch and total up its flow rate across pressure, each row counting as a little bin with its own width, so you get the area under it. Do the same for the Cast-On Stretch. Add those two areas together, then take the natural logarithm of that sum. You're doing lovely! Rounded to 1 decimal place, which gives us 8.5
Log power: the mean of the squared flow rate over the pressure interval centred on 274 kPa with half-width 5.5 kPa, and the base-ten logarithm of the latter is 4.07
